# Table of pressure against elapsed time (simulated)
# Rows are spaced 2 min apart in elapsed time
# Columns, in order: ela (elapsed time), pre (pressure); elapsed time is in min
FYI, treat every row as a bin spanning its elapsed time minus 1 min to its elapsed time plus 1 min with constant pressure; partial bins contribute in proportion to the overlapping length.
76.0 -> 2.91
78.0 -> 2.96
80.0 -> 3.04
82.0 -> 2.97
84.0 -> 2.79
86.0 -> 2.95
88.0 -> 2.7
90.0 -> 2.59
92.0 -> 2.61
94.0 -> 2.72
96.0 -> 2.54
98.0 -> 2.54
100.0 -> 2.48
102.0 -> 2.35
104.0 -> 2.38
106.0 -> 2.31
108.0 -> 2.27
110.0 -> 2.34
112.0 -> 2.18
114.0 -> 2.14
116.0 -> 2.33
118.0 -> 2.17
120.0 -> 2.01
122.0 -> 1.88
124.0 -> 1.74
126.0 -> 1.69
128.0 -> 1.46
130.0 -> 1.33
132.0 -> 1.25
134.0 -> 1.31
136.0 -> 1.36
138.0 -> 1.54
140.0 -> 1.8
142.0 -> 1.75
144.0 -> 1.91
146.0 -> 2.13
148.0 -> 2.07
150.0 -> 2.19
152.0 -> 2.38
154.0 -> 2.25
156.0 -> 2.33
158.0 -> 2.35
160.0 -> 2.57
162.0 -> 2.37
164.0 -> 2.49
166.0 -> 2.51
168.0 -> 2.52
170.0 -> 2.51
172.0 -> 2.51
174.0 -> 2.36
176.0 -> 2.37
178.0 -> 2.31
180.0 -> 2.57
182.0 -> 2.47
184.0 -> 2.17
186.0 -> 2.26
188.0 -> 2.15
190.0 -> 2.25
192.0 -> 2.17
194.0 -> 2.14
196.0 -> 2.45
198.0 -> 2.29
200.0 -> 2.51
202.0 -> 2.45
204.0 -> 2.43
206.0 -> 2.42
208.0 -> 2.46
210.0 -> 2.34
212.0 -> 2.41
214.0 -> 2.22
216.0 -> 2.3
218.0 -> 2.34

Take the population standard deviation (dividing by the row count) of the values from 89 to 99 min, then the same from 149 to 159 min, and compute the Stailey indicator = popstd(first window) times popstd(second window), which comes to 0.0046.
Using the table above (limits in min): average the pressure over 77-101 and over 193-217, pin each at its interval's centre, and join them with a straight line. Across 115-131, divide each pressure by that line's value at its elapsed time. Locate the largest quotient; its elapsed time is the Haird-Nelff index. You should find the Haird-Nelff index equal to 116.0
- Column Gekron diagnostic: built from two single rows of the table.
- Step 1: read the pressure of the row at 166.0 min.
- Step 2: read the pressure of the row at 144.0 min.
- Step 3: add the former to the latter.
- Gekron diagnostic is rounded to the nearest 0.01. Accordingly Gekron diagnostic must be 4.42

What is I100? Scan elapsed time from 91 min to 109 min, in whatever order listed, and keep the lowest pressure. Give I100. 2.27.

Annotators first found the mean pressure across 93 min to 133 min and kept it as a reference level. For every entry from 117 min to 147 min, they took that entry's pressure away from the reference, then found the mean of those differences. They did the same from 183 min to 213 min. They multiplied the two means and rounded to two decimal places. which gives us -0.09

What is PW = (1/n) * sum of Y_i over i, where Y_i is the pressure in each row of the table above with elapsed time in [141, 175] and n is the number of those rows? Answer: 2.3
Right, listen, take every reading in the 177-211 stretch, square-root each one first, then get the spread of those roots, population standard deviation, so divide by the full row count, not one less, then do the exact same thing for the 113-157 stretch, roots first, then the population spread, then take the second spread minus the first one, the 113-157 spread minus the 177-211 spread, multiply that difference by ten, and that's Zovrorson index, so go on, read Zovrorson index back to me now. 0.90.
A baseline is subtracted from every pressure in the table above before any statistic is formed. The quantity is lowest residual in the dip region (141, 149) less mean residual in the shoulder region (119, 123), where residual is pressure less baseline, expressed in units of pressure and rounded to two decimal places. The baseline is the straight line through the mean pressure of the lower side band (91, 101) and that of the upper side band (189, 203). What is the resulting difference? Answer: -0.14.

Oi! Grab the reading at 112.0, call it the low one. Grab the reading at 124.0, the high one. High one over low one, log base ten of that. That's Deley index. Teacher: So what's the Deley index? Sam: -0.098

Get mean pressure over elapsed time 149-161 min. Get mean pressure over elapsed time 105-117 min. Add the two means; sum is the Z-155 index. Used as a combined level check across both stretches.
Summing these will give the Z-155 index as 4.6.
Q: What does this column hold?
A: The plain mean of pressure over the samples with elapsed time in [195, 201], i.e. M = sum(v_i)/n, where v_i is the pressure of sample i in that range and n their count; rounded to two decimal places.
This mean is 2.42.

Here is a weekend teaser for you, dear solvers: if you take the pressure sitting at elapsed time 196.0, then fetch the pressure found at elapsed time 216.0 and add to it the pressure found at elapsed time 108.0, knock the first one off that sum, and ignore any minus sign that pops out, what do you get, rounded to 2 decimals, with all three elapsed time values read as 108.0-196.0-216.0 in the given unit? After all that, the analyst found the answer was 2.12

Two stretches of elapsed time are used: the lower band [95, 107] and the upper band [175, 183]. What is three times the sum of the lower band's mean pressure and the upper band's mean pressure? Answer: 14.6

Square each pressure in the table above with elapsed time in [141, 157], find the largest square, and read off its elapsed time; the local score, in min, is 152.0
